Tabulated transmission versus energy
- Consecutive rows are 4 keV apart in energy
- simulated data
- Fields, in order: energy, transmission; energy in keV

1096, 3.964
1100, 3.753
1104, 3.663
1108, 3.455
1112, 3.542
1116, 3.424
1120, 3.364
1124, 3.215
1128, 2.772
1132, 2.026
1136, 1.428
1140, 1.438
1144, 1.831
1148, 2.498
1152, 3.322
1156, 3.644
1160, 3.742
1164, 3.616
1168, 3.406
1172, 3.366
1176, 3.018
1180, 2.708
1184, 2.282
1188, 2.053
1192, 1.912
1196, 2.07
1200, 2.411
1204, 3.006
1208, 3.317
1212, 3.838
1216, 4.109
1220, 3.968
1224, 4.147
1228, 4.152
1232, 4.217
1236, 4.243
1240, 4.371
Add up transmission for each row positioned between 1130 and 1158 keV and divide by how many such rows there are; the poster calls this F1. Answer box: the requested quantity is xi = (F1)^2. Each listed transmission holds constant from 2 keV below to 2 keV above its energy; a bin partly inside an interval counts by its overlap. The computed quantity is 5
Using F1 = 2.3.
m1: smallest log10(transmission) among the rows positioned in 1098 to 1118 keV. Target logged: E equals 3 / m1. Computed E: 6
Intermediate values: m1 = 0.53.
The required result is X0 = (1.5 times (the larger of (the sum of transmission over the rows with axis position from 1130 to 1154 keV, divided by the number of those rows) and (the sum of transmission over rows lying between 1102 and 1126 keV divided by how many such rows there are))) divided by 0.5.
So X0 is 10.3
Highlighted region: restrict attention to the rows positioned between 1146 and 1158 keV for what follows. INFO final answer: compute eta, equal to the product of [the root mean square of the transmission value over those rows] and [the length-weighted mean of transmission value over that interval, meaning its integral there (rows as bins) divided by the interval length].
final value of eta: 10.1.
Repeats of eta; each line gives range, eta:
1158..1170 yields 12.9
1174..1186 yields 7.2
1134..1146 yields 2.5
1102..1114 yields 12.6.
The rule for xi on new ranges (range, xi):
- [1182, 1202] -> 5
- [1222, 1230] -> 17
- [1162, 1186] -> 9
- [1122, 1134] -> 7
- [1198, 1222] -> 12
